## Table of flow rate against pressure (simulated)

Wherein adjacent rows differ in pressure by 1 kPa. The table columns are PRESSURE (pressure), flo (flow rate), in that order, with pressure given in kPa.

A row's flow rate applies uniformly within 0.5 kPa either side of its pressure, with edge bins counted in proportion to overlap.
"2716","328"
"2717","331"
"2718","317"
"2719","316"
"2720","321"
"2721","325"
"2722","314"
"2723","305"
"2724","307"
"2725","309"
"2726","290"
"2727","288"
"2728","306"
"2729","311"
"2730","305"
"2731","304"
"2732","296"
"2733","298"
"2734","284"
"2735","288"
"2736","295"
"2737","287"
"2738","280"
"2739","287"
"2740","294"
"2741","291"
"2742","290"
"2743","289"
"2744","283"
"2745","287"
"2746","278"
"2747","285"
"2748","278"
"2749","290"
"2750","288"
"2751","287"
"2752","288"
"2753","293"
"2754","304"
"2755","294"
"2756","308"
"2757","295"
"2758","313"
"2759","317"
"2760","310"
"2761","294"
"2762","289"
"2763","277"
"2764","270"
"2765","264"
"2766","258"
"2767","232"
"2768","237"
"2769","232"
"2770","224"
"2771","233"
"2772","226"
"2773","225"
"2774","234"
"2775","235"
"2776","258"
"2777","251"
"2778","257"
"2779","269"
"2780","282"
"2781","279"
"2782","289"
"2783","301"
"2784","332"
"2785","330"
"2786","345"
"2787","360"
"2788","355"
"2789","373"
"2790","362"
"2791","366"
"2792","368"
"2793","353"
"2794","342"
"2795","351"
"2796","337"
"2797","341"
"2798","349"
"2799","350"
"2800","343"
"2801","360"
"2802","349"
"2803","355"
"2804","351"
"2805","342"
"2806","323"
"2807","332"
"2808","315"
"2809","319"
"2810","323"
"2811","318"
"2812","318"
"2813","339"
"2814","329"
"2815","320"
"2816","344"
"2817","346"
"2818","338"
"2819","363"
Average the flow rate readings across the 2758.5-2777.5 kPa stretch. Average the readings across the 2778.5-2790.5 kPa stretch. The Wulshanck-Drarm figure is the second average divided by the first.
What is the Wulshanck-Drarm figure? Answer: 1.26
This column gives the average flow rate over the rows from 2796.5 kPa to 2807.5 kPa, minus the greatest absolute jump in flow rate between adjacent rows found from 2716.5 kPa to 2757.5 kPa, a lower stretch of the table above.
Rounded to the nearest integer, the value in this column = 326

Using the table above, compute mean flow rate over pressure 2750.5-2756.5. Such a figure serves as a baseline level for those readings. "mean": 296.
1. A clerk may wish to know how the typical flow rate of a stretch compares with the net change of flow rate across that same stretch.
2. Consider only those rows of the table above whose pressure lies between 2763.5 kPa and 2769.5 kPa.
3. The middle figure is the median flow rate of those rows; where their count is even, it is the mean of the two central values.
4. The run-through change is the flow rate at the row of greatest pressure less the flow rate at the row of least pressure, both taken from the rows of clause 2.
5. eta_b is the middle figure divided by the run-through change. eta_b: -7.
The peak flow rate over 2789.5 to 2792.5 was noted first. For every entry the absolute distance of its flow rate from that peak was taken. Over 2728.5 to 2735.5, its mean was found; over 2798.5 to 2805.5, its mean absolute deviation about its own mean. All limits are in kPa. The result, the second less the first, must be -65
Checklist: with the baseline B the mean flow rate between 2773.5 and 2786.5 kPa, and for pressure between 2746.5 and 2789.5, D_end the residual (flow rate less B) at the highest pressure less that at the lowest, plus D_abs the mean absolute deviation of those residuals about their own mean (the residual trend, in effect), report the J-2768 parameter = 118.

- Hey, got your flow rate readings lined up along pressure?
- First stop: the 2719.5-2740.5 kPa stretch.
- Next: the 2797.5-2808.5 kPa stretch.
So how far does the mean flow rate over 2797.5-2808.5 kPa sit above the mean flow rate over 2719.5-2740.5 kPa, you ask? 43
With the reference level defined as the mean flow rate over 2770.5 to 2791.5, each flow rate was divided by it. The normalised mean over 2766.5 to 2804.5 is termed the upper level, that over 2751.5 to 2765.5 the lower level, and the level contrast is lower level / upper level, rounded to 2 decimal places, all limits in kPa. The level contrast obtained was 0.96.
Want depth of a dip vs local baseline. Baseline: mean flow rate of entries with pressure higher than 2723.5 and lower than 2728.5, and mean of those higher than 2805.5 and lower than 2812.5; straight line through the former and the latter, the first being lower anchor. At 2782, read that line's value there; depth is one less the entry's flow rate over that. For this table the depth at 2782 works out 0.080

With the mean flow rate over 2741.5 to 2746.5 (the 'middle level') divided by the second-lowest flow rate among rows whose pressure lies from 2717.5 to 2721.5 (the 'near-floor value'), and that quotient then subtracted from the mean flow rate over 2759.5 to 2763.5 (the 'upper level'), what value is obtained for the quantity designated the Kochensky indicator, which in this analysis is 292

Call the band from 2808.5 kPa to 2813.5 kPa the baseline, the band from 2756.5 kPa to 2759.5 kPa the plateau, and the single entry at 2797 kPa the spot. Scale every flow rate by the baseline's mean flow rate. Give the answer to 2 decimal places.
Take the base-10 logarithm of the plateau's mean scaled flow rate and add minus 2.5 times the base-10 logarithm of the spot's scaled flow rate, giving -0.08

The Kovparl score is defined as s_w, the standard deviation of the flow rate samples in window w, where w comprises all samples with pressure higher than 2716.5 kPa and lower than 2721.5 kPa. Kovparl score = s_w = 6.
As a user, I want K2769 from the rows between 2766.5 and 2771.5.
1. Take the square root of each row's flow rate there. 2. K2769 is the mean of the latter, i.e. 15.2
